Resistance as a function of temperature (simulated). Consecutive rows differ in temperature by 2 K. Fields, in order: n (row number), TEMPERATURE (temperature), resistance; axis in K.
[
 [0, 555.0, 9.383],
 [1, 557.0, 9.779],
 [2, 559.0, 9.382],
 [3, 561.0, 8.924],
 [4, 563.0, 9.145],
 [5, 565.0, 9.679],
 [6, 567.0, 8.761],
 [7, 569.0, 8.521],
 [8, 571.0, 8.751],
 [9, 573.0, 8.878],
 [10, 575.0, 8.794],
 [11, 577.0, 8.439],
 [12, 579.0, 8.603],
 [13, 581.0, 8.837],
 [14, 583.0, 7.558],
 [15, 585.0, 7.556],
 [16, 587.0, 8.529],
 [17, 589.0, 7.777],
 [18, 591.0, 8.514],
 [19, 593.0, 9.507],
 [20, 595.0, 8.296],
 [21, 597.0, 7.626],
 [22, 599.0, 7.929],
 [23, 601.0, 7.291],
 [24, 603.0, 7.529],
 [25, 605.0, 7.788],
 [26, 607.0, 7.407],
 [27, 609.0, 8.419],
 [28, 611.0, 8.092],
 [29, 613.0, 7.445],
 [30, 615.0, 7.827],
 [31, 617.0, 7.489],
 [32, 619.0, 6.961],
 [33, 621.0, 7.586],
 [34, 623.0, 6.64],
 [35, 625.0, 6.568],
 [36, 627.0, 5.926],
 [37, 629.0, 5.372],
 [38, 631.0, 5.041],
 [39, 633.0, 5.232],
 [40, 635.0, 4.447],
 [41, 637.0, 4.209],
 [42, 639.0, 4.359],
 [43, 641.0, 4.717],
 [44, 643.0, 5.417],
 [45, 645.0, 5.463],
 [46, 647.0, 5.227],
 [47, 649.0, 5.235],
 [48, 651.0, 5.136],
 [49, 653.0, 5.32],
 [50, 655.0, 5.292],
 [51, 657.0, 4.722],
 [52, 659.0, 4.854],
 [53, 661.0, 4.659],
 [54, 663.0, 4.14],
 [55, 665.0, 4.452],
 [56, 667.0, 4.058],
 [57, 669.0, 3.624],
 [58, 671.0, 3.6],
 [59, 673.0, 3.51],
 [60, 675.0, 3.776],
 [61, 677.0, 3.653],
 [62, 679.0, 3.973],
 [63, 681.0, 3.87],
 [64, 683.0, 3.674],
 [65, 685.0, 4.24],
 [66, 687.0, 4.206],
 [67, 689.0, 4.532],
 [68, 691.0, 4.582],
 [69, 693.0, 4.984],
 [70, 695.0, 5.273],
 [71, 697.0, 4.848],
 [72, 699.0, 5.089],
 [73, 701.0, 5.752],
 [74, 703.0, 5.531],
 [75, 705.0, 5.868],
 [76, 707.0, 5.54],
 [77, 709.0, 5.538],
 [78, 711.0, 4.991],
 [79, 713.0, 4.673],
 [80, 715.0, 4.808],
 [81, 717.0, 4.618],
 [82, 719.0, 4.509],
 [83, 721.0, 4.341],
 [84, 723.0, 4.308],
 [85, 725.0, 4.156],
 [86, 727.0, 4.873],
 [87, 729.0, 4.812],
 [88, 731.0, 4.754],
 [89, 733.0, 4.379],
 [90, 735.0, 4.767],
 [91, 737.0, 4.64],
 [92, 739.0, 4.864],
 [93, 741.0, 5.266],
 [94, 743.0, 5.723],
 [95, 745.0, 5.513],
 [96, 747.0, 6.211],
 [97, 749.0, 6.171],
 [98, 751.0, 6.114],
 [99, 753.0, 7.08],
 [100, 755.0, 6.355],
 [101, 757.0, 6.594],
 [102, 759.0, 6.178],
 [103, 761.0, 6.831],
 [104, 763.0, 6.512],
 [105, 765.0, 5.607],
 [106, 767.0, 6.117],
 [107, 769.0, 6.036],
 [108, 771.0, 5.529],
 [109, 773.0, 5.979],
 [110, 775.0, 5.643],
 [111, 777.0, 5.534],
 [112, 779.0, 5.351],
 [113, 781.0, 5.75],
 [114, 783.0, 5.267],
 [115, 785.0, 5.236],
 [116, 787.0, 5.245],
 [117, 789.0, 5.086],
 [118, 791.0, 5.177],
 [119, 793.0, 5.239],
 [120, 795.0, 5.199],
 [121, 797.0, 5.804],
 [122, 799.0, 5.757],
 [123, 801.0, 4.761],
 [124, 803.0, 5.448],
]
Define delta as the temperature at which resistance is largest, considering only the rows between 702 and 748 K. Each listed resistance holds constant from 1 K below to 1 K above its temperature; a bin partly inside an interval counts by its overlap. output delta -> 747.0 K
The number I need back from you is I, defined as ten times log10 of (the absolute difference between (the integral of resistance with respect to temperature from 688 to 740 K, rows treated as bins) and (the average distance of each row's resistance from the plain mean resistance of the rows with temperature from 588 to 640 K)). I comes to 24.0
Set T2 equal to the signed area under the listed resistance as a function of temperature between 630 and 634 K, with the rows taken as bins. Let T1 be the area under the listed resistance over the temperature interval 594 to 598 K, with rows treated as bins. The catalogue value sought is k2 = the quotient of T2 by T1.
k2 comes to 0.65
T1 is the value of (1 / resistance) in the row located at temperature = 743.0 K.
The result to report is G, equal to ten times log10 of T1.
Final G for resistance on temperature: -7.6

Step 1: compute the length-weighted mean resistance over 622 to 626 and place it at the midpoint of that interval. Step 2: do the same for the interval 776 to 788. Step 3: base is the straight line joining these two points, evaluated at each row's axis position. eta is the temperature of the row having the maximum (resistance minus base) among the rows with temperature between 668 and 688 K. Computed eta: 685.0 K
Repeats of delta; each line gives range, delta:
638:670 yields 645.0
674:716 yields 705.0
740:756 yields 753.0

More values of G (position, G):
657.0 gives -6.7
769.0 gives -7.8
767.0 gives -7.9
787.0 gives -7.2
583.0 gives -8.8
